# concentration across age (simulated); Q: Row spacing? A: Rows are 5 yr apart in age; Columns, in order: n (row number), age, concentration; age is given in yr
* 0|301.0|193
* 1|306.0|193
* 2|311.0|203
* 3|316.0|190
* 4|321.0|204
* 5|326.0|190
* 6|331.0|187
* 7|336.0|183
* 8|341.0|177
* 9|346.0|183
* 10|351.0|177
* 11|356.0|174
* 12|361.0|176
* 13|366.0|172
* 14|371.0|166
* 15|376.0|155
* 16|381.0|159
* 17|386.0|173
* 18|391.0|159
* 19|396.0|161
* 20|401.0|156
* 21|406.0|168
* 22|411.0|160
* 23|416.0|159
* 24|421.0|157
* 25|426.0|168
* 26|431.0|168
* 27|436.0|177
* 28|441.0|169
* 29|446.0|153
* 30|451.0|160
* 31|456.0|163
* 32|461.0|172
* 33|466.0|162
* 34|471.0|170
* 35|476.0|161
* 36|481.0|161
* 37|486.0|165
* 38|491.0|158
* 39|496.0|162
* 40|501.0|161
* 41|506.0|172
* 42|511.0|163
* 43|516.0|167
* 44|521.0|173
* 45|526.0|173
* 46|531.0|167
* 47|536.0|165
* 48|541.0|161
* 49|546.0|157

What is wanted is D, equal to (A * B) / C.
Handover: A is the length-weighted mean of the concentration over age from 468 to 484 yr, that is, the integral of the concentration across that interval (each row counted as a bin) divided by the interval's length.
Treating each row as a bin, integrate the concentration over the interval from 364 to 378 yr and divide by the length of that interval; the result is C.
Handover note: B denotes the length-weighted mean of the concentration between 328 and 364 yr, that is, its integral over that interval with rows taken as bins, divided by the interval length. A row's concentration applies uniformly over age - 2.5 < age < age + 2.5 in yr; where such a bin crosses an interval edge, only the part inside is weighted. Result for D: 179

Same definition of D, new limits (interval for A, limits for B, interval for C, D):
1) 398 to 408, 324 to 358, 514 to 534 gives 173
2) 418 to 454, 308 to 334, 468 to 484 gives 195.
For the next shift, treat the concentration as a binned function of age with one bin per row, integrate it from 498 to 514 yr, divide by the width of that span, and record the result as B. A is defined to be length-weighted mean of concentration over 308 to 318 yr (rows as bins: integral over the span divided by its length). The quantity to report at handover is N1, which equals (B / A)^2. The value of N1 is 0.71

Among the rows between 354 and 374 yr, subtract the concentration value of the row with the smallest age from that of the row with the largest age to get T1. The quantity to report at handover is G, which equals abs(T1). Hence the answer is 8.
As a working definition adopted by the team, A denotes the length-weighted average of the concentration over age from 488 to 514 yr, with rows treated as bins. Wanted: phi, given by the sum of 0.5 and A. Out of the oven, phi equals 164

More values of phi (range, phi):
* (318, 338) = 192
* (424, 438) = 171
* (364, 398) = 164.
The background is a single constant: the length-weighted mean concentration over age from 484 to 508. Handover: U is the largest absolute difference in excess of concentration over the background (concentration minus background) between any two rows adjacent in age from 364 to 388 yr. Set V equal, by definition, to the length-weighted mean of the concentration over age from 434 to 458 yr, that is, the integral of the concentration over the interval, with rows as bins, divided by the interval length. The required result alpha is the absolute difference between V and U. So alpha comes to 150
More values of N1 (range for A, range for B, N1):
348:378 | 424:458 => 0.94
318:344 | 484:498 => 0.74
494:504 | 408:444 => 1.04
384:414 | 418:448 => 1.04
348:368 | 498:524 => 0.91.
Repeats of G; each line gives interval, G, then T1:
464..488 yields 3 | 3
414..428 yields 9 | 9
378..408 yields 9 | 9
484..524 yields 8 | 8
